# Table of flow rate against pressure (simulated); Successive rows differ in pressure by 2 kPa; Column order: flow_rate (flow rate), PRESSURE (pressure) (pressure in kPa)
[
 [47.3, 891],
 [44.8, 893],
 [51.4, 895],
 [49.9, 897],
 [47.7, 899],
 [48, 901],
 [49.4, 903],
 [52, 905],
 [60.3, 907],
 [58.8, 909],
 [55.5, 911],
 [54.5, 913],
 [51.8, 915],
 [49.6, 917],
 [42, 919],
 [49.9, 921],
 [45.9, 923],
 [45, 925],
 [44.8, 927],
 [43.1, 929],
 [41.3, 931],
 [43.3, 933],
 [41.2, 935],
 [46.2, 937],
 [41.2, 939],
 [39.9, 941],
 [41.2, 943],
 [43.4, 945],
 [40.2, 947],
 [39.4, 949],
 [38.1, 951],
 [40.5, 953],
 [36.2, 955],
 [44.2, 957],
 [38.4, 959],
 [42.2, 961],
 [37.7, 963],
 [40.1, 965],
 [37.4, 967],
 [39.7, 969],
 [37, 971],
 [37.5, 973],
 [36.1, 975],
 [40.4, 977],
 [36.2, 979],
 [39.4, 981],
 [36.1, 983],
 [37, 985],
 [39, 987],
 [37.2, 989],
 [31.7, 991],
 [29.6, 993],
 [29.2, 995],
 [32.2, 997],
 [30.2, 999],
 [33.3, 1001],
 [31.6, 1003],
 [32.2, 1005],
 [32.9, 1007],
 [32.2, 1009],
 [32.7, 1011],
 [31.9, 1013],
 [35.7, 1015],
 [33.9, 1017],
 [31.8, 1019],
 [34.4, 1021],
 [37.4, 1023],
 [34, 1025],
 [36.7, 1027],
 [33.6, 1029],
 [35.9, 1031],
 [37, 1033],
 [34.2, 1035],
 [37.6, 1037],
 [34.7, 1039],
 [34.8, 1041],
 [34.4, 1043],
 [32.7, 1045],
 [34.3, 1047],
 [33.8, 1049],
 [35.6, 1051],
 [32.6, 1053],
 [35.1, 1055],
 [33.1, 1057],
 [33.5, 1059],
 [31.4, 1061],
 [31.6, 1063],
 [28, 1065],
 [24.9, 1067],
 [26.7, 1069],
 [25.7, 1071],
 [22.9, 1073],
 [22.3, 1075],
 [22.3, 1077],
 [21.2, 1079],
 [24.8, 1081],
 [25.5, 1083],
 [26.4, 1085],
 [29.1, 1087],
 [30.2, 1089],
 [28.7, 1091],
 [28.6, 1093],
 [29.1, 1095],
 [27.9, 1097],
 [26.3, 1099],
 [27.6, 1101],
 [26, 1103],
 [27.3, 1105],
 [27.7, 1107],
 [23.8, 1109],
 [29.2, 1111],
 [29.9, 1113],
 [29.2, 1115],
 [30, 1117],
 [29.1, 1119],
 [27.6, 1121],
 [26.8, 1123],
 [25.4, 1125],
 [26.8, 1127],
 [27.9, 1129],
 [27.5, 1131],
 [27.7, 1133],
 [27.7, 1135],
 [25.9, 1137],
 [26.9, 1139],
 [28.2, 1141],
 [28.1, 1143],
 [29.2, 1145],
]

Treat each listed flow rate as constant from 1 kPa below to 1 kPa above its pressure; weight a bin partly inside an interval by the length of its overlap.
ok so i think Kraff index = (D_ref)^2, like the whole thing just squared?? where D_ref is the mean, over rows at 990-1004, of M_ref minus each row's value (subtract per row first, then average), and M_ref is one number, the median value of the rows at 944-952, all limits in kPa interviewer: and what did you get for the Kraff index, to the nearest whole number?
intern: 75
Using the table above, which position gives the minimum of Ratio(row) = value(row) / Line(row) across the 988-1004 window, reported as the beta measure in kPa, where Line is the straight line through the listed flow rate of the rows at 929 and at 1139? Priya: 995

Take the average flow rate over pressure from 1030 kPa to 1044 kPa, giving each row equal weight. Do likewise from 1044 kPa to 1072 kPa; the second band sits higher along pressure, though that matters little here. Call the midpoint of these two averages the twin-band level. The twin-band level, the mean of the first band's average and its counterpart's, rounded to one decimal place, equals 33.4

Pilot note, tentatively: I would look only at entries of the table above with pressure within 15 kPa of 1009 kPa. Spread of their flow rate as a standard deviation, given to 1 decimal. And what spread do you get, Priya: 2.0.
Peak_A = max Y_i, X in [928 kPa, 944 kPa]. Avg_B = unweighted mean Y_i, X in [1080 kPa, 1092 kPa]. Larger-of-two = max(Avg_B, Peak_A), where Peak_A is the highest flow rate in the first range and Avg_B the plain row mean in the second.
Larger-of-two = 46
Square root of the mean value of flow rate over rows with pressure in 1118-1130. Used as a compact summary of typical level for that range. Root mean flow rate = 5.22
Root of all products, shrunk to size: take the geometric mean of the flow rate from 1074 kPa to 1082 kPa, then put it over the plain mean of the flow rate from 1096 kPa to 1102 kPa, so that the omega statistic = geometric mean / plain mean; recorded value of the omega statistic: 0.83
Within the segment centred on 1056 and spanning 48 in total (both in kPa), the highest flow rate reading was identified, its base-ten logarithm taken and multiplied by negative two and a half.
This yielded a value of -3.94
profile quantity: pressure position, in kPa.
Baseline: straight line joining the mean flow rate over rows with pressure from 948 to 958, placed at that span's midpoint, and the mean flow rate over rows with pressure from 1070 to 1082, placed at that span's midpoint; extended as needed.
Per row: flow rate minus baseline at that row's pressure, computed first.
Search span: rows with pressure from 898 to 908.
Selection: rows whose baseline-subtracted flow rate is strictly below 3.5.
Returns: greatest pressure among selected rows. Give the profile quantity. 903 kPa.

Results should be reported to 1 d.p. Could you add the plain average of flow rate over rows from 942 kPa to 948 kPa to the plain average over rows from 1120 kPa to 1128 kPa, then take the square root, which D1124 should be 8.3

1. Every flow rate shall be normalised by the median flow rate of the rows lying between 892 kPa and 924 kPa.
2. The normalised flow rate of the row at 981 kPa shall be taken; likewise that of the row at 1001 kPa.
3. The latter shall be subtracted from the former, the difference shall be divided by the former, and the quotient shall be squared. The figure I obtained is 0.024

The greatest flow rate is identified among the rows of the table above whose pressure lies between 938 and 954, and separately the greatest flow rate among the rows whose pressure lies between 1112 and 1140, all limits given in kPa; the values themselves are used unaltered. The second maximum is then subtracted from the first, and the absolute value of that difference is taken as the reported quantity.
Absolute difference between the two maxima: 13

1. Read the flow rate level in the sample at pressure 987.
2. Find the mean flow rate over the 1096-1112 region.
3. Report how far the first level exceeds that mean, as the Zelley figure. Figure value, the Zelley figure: 12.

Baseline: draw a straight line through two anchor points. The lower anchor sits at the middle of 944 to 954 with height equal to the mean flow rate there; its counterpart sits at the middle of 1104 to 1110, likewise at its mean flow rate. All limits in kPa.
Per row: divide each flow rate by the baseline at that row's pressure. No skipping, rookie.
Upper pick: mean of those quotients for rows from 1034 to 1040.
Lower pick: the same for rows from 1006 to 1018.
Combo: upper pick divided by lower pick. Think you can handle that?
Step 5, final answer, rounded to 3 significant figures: 1.14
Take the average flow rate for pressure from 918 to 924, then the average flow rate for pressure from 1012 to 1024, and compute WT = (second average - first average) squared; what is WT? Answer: 138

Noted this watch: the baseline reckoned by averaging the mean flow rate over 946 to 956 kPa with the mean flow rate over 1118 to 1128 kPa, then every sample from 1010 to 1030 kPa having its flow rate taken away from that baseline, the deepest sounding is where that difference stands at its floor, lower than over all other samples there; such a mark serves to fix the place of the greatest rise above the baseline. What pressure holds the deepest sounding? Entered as 1023 kPa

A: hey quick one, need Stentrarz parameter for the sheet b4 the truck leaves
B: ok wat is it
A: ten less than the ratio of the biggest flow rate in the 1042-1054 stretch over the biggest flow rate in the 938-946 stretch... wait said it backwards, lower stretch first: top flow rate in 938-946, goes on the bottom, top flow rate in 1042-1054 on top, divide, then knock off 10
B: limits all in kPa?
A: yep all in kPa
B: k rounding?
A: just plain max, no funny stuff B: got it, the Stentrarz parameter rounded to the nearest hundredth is -9.18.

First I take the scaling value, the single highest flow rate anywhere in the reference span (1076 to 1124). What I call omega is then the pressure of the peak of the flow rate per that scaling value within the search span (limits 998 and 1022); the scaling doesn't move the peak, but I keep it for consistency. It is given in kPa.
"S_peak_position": 1015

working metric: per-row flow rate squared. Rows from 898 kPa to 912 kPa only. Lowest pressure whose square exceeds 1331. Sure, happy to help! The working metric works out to 899 kPa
